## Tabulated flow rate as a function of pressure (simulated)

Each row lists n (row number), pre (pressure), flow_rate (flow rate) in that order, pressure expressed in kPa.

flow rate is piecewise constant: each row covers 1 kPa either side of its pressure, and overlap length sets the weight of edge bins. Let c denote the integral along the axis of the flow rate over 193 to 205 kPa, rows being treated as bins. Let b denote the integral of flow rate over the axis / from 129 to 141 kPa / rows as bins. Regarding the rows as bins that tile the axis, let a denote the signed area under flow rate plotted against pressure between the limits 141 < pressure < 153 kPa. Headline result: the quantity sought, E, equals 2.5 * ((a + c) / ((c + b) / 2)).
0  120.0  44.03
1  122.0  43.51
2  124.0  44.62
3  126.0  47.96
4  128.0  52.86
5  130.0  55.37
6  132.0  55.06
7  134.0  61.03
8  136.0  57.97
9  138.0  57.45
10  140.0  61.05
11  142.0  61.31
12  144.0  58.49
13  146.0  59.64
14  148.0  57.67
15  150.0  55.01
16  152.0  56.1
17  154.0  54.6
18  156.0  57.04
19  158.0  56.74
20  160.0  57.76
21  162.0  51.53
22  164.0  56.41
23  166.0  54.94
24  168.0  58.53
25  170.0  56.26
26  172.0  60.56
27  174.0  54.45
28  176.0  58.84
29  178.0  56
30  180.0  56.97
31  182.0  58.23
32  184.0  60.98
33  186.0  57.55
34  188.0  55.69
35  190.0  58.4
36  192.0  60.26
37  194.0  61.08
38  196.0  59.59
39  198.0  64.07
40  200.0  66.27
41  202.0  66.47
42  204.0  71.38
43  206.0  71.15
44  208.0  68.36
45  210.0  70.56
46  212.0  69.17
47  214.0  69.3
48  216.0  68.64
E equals 5.00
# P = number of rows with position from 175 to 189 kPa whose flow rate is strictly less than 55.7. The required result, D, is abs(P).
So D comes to 1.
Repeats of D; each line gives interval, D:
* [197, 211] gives 0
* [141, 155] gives 2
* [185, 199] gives 1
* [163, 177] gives 2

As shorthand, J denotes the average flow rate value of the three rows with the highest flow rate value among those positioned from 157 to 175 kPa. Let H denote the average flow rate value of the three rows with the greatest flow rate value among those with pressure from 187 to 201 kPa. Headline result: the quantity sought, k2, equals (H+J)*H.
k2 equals 7833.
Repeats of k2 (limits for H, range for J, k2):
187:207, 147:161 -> 8859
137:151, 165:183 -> 7279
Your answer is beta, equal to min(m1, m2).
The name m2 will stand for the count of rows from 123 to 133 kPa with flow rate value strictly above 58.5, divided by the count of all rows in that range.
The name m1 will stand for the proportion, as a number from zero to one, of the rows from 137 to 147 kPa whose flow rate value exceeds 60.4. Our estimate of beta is 0.00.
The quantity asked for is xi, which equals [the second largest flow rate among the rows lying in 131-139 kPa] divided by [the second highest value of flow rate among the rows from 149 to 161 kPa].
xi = 1.02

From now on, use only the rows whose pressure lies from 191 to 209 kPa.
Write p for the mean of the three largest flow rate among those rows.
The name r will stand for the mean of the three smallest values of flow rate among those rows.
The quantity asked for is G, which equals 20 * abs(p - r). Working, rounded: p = 70.3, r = 60.3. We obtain 200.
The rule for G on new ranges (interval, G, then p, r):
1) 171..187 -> 86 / 60.1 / 55.8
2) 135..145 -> 46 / 60.3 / 58.0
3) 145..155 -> 51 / 57.8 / 55.2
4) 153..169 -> 82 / 57.8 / 53.7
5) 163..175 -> 66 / 58.5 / 55.2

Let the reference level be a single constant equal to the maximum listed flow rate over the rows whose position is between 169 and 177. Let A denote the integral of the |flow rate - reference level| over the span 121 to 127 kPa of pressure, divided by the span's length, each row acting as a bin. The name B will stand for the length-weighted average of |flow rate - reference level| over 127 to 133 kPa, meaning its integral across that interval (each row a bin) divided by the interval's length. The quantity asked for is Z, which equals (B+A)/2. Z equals 10.7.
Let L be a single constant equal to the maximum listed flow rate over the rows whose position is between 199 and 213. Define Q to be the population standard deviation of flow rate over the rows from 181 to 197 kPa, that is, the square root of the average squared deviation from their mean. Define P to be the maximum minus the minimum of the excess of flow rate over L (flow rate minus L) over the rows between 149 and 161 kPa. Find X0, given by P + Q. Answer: 4.9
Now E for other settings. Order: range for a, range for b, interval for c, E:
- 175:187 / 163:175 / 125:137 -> 5.06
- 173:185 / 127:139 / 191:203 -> 5.04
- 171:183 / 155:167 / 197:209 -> 5.07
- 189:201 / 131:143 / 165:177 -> 5.11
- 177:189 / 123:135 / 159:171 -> 5.22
